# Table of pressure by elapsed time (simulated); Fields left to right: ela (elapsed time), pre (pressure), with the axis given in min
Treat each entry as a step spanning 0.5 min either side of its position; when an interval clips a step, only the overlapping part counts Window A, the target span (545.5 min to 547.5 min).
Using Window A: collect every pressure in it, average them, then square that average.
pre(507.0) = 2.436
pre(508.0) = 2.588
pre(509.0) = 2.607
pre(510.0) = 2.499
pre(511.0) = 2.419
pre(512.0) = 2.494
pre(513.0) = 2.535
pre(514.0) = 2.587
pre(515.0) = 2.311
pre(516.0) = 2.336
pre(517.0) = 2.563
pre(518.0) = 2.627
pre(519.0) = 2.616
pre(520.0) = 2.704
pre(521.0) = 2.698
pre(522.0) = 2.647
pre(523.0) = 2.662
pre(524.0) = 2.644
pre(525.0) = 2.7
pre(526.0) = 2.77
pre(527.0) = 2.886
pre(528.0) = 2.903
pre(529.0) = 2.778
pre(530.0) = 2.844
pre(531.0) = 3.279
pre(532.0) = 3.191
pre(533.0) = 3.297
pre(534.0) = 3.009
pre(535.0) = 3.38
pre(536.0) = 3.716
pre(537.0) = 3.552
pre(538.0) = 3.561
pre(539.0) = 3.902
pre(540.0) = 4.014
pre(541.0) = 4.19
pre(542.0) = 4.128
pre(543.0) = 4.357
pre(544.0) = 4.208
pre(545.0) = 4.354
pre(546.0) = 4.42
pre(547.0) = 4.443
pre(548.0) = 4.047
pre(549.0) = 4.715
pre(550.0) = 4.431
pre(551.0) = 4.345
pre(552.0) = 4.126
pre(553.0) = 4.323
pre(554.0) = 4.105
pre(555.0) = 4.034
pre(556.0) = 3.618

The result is 20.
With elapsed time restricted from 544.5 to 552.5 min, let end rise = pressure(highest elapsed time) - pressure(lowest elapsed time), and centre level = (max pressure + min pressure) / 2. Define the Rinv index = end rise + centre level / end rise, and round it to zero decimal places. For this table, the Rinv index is -19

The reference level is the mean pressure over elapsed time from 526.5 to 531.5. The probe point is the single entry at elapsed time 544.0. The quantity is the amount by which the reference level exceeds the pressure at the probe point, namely -1.3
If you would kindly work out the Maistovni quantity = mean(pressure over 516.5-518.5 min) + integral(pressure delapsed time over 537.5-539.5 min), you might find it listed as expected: 10.1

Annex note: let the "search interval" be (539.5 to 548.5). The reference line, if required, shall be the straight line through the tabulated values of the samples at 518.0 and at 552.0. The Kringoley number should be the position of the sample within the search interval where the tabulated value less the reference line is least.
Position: 548.0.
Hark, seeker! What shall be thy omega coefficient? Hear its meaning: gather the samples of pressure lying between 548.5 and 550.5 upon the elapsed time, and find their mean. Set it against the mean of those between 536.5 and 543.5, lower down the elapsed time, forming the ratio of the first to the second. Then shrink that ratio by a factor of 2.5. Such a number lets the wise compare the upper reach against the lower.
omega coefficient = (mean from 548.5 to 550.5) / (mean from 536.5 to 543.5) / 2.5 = 0.46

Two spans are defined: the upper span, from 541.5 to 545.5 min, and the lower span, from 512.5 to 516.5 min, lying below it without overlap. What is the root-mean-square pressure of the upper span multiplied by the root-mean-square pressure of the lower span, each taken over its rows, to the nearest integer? 10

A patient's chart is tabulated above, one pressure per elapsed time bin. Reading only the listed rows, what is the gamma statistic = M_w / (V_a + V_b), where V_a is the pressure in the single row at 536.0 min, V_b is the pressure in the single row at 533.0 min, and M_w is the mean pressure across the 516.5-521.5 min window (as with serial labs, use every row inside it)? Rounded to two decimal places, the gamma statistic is 0.38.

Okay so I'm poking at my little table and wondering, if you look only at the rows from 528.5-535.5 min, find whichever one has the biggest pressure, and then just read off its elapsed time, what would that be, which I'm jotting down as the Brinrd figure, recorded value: 535.0 min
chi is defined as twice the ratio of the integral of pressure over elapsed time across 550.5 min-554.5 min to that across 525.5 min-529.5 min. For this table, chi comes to 3.0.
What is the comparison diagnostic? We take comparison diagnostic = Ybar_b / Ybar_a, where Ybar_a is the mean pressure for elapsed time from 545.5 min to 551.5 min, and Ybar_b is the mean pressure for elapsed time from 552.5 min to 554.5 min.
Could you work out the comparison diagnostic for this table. 0.96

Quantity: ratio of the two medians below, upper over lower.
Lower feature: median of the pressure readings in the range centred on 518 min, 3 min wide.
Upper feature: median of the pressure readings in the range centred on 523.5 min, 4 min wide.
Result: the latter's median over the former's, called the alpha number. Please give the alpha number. 1.01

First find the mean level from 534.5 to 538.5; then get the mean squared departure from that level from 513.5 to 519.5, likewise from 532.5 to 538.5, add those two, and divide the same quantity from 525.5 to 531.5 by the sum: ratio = 0.4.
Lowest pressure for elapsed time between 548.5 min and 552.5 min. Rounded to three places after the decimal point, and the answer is 4.126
